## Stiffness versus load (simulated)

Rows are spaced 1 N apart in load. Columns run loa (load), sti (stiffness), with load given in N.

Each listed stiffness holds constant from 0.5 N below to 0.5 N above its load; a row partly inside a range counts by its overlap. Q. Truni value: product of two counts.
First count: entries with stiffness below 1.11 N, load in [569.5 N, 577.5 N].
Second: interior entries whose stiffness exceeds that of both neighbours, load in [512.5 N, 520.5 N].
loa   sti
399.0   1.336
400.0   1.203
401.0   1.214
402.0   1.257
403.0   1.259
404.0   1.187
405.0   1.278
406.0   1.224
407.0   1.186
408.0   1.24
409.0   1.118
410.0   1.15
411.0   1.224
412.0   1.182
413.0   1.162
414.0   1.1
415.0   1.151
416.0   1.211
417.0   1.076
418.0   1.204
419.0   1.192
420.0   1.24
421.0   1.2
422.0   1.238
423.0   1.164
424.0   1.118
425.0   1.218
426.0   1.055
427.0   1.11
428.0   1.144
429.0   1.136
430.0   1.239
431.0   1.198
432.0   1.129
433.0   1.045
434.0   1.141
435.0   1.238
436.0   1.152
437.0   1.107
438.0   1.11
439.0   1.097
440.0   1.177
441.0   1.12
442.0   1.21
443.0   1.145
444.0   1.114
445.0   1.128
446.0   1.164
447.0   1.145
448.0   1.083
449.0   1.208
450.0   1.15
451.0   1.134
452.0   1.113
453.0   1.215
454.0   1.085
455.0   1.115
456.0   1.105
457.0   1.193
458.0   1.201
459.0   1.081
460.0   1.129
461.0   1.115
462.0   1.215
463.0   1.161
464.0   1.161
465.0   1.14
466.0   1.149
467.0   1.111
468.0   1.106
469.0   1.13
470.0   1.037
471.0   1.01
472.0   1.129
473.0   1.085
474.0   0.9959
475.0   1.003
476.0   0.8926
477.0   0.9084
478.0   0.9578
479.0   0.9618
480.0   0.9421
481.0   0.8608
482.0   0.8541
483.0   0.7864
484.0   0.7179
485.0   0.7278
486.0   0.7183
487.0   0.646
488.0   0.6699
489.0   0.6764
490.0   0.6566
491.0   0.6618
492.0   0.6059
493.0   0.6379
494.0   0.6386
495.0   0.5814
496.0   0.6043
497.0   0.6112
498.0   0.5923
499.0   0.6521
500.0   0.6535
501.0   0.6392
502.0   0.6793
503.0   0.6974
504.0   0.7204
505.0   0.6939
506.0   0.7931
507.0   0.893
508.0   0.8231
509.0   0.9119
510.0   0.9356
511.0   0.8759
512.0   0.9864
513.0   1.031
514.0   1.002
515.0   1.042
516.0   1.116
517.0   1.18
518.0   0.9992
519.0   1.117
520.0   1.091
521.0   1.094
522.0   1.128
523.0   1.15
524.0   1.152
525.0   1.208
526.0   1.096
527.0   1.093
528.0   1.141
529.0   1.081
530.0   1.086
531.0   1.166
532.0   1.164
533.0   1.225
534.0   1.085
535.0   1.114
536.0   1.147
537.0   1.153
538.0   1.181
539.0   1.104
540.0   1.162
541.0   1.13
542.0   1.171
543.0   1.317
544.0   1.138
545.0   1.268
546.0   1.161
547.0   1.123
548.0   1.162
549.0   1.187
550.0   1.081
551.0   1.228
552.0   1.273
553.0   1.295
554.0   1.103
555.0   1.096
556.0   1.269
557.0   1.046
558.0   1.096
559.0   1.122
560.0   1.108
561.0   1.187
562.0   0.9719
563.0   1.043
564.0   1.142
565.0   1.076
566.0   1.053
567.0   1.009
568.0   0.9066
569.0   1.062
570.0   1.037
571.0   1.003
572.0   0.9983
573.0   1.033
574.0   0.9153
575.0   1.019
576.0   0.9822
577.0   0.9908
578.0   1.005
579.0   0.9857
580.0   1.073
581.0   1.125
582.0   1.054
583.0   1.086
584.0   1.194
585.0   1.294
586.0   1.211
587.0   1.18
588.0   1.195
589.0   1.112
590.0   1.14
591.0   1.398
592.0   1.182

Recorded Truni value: 16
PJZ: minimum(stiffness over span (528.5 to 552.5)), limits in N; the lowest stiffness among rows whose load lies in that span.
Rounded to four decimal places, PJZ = 1.0810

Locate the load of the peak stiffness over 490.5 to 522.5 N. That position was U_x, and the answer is 517.0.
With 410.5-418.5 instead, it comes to 411.0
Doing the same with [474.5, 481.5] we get 475.0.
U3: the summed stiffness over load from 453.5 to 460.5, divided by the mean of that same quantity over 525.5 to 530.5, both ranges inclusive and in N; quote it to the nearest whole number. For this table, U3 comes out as 7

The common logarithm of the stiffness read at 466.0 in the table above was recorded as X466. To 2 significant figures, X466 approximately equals 0.060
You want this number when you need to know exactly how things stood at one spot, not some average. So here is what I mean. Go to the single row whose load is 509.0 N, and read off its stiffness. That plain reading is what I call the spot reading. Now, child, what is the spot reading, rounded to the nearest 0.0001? 0.9119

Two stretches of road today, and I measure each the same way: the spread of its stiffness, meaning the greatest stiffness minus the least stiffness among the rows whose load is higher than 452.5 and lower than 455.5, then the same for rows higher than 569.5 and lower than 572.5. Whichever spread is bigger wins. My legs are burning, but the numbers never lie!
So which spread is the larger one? 0.13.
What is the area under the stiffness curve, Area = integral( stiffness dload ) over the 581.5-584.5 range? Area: 3.3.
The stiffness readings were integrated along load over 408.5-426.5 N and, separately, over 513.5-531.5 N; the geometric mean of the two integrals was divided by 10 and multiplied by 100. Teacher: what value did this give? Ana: 205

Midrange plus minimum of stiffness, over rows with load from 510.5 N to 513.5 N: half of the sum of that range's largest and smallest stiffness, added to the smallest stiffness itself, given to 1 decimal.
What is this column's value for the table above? 1.8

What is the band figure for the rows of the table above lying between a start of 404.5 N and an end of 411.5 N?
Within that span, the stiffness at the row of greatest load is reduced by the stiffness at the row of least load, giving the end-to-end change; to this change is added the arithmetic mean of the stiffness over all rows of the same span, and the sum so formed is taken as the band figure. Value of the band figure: 1.1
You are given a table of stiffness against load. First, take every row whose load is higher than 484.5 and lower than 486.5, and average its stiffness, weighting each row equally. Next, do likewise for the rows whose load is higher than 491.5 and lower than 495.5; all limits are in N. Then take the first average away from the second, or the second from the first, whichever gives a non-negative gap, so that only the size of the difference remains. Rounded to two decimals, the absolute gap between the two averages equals 0.11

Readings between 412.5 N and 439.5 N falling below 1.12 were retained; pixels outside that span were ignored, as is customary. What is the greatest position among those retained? 439.0 N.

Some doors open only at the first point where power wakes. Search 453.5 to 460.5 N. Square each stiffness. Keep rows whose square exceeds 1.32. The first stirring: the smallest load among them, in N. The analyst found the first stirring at 457.0 N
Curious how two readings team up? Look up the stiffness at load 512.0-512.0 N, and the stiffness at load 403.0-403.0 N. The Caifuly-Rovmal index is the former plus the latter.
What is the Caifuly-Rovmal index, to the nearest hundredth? 2.25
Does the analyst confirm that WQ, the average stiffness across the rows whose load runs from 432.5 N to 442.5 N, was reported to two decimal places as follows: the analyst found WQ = 1.14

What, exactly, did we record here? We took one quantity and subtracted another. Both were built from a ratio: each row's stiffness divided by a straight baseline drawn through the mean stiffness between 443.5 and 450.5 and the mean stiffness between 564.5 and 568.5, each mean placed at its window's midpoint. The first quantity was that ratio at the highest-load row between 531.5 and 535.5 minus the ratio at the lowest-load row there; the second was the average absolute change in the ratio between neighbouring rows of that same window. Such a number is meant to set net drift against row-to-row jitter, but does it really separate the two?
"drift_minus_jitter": -0.118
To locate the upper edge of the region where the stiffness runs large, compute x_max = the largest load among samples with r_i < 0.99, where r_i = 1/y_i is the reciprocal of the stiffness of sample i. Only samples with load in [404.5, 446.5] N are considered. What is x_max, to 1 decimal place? 446.0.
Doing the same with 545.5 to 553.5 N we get 553.0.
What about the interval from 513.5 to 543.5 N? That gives 543.0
